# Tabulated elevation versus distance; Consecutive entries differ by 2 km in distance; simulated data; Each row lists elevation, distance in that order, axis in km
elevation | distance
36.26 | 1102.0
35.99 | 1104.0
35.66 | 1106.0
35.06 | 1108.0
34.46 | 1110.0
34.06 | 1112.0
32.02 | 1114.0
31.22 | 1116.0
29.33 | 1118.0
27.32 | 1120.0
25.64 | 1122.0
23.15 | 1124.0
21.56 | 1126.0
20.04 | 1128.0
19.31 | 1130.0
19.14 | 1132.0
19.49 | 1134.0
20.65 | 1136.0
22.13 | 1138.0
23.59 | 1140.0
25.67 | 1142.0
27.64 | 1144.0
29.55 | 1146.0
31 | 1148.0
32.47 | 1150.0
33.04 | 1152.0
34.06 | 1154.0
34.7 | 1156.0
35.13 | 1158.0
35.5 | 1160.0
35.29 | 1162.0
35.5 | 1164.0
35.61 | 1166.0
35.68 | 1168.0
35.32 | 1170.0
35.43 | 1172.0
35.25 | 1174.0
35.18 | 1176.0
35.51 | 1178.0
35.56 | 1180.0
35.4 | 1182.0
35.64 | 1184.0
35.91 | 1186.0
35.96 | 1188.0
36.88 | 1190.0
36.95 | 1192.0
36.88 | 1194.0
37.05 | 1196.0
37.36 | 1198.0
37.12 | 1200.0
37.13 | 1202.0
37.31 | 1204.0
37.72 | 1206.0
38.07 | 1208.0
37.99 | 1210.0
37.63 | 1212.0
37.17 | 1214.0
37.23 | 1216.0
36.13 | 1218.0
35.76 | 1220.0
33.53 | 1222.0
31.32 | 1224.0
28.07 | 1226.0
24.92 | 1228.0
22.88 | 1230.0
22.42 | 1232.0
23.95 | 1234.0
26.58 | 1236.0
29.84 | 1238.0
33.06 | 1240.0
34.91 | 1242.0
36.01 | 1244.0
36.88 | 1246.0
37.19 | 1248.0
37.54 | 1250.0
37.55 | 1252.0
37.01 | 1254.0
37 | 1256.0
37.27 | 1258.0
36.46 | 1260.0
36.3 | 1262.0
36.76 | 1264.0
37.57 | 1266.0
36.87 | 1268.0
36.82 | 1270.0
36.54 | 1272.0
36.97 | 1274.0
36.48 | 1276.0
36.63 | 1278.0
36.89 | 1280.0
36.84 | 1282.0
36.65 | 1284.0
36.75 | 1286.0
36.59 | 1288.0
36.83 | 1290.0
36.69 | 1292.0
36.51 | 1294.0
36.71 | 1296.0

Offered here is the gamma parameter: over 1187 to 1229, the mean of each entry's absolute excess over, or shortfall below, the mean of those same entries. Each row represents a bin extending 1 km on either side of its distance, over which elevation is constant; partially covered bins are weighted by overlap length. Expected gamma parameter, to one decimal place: 2.3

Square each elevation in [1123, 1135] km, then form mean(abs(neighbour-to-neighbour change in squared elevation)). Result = 37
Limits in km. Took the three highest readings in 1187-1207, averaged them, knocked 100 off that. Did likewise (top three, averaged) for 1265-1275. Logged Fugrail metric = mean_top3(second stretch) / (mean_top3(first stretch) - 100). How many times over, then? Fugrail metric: -0.594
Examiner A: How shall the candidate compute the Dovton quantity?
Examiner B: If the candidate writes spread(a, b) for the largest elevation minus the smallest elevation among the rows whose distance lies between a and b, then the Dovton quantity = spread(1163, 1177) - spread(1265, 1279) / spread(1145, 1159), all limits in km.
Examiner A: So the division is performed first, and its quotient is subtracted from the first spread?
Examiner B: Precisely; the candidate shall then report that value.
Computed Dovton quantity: 0.3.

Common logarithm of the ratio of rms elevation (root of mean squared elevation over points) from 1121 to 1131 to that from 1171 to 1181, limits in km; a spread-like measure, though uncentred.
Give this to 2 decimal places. -0.21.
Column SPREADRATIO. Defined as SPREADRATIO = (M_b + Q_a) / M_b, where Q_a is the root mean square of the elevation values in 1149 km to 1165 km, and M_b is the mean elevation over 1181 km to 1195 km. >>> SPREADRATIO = 1.95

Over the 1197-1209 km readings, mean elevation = 37.5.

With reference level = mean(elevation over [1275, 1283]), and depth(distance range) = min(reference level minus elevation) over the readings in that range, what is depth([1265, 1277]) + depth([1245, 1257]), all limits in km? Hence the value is -2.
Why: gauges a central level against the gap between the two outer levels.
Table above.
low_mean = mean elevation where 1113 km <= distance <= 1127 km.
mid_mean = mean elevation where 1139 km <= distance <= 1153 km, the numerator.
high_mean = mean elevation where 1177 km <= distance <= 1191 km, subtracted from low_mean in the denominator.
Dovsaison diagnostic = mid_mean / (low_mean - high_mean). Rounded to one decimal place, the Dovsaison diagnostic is -3.3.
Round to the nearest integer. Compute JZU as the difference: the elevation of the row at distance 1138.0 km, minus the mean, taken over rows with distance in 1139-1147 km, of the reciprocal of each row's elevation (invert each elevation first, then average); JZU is 22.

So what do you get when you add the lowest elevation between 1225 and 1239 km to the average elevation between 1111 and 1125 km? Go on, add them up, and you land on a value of 51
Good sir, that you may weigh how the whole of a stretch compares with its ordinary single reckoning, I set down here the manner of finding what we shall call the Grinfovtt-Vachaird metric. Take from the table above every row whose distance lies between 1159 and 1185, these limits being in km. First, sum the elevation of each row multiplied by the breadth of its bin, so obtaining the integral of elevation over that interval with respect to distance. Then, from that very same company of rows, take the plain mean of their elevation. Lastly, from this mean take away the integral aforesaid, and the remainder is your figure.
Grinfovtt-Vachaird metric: -886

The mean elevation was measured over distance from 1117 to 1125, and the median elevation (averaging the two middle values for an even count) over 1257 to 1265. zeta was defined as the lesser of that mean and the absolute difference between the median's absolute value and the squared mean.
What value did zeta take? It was 26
